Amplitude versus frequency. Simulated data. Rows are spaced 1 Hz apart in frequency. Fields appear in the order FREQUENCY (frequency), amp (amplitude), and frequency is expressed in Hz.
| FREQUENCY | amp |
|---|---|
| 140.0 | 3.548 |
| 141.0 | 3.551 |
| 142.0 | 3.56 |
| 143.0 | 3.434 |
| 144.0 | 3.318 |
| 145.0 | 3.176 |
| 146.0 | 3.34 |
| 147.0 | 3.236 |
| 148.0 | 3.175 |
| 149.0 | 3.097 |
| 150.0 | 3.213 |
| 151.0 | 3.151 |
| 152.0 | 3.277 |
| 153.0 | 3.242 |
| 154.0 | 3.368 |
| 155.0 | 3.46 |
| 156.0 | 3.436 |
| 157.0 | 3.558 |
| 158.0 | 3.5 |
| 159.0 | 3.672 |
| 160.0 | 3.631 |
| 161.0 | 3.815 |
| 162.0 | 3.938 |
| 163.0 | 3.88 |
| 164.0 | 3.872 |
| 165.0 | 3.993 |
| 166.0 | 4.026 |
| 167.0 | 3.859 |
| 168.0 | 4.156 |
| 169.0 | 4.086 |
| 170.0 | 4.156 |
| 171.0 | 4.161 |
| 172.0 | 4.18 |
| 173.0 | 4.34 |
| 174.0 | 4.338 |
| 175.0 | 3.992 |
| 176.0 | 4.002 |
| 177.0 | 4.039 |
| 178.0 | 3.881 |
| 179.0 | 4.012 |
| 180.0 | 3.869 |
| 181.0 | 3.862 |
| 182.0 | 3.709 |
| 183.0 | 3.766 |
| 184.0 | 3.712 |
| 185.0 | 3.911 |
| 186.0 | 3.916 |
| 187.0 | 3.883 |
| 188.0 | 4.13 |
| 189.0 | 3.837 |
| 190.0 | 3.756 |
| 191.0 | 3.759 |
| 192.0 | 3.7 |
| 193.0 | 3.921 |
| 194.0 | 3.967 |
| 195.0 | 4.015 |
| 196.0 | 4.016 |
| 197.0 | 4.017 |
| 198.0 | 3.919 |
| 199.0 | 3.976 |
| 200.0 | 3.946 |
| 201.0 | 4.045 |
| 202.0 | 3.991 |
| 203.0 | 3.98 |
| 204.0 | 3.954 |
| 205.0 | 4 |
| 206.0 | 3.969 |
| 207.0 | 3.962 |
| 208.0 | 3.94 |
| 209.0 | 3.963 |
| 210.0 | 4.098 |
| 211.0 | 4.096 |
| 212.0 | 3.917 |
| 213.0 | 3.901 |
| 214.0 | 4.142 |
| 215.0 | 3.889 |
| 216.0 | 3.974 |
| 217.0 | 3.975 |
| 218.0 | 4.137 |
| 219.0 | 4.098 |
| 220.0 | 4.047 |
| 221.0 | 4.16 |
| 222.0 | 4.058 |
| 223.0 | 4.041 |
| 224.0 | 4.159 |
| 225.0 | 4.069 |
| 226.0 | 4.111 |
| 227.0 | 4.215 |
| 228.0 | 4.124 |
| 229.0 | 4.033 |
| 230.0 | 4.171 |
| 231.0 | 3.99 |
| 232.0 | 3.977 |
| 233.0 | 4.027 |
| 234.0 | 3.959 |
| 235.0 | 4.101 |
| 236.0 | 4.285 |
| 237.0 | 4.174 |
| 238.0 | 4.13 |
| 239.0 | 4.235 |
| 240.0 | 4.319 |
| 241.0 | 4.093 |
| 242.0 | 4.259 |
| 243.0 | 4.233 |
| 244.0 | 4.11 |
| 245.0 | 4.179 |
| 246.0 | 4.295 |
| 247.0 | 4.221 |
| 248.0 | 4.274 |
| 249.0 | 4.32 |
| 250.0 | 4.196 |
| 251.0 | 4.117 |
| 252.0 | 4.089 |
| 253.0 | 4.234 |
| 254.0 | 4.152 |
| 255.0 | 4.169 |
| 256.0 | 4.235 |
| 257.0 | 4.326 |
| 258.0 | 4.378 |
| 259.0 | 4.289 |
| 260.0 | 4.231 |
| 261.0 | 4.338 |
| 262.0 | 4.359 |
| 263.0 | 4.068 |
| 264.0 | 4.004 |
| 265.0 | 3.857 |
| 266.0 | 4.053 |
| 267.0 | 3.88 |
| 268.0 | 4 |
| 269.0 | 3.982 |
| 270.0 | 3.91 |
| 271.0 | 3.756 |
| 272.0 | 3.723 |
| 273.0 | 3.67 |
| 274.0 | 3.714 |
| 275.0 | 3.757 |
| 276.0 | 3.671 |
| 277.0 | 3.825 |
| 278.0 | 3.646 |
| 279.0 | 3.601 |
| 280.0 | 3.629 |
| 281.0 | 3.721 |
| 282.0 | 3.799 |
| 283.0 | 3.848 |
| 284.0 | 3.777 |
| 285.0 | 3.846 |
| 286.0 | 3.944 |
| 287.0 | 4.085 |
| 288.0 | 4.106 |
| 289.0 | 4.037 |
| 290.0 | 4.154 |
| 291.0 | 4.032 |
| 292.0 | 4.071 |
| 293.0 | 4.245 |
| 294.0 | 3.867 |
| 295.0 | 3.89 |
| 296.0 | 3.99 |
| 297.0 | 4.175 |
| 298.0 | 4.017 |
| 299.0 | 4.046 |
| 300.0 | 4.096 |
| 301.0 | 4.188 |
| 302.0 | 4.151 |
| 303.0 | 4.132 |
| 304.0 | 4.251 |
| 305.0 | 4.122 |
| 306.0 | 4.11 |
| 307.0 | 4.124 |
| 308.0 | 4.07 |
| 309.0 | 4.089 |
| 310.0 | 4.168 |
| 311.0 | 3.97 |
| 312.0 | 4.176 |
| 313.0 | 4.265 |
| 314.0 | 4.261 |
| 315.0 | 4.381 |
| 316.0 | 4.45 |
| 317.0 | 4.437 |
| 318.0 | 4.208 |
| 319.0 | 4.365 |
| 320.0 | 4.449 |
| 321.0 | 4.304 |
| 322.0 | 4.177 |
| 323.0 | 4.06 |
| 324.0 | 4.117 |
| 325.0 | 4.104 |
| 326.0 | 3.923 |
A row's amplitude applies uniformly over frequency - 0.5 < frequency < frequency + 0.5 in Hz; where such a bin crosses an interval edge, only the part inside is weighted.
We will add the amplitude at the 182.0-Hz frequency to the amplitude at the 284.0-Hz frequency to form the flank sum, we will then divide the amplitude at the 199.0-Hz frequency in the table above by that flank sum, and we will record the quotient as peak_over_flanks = 0.53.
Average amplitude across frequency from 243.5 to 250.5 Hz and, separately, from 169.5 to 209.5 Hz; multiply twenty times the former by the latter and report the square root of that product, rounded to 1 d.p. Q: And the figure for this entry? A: 18.3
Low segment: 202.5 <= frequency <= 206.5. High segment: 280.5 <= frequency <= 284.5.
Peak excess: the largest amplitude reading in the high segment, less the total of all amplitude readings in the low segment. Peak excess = -12.1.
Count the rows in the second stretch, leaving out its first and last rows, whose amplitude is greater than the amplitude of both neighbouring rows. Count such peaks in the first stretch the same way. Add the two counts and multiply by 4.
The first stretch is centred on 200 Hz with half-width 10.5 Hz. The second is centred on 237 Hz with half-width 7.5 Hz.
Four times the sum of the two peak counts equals 36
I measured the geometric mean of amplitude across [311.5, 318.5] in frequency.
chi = 4.31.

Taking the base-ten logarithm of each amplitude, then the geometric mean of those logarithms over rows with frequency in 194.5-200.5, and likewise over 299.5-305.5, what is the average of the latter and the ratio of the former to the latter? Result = 0.794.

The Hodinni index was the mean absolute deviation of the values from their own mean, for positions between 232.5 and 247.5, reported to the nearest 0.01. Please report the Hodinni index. 0.08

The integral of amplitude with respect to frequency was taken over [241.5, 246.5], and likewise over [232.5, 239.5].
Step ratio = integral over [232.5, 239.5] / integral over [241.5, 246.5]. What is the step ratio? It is 1.4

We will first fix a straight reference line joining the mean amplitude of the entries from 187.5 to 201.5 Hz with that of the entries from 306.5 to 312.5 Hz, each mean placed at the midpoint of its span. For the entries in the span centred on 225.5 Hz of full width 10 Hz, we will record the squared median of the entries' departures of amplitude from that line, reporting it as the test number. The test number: 0.020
